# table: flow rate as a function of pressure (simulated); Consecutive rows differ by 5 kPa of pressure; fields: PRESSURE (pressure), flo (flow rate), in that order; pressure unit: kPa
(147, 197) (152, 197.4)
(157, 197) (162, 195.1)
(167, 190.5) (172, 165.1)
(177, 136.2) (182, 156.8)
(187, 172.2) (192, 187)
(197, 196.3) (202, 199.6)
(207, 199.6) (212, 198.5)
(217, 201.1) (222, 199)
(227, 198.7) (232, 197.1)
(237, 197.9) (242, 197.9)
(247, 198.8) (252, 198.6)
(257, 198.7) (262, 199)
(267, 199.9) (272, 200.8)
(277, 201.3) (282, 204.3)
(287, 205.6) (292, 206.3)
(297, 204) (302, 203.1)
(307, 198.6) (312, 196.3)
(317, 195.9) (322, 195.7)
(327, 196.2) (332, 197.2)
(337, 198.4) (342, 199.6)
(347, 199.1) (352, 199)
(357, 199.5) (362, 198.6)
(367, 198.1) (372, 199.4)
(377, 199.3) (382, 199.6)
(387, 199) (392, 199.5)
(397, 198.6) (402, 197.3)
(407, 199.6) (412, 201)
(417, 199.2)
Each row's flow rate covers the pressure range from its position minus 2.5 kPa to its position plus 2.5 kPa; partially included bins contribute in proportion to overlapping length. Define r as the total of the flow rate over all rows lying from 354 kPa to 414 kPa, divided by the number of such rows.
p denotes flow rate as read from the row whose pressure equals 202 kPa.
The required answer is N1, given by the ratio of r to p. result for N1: 1.00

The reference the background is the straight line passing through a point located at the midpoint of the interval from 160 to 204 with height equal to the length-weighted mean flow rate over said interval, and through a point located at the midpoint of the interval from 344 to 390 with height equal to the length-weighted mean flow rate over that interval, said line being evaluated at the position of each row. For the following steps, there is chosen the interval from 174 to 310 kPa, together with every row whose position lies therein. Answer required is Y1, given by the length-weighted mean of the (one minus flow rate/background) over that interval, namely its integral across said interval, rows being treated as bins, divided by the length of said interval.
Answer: -0.055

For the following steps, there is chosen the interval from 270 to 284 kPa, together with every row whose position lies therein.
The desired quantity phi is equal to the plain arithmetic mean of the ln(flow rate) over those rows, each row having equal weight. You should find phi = 5.31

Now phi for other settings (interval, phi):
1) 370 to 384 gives 5.30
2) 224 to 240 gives 5.29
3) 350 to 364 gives 5.29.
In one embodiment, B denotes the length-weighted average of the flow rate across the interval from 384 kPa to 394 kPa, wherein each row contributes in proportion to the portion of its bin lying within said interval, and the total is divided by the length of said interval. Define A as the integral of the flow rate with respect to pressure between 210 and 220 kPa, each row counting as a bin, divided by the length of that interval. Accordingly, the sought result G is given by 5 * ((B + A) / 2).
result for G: 998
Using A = 200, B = 199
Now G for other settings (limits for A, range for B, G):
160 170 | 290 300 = 991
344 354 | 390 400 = 995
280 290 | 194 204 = 1006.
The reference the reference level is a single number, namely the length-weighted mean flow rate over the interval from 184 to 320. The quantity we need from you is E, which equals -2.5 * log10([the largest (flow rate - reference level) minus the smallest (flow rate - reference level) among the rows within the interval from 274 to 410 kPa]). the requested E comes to -2.6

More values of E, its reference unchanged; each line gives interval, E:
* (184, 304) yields -3.8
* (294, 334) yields -2.3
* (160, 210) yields -4.5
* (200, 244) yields -1.5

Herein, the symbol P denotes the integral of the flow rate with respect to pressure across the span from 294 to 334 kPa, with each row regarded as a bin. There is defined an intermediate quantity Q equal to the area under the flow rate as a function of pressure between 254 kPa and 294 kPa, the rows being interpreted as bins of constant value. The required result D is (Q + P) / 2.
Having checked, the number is 8008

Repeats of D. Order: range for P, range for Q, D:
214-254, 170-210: 7513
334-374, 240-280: 7968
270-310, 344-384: 8040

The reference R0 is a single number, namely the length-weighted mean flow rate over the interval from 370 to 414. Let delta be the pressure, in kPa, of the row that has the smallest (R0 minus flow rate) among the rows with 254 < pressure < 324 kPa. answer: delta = 292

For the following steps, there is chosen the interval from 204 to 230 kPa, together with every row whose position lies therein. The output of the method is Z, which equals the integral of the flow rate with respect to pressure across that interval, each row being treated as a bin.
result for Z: 5183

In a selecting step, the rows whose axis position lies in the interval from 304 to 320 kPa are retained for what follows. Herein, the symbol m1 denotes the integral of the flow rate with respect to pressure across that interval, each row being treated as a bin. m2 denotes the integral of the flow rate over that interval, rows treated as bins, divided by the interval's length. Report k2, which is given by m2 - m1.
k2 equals -2956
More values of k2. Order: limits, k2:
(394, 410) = -2979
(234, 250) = -2973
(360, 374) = -2583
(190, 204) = -2527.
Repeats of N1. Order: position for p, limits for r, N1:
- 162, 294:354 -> 1.02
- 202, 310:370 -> 0.99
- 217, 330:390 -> 0.99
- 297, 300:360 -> 0.97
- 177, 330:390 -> 1.46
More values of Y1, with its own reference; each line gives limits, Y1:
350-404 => 0.007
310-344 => -0.014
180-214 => -0.047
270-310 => -0.068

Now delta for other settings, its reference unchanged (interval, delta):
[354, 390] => 382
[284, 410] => 292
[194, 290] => 287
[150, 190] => 152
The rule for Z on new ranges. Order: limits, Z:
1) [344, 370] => 5171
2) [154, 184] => 5224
